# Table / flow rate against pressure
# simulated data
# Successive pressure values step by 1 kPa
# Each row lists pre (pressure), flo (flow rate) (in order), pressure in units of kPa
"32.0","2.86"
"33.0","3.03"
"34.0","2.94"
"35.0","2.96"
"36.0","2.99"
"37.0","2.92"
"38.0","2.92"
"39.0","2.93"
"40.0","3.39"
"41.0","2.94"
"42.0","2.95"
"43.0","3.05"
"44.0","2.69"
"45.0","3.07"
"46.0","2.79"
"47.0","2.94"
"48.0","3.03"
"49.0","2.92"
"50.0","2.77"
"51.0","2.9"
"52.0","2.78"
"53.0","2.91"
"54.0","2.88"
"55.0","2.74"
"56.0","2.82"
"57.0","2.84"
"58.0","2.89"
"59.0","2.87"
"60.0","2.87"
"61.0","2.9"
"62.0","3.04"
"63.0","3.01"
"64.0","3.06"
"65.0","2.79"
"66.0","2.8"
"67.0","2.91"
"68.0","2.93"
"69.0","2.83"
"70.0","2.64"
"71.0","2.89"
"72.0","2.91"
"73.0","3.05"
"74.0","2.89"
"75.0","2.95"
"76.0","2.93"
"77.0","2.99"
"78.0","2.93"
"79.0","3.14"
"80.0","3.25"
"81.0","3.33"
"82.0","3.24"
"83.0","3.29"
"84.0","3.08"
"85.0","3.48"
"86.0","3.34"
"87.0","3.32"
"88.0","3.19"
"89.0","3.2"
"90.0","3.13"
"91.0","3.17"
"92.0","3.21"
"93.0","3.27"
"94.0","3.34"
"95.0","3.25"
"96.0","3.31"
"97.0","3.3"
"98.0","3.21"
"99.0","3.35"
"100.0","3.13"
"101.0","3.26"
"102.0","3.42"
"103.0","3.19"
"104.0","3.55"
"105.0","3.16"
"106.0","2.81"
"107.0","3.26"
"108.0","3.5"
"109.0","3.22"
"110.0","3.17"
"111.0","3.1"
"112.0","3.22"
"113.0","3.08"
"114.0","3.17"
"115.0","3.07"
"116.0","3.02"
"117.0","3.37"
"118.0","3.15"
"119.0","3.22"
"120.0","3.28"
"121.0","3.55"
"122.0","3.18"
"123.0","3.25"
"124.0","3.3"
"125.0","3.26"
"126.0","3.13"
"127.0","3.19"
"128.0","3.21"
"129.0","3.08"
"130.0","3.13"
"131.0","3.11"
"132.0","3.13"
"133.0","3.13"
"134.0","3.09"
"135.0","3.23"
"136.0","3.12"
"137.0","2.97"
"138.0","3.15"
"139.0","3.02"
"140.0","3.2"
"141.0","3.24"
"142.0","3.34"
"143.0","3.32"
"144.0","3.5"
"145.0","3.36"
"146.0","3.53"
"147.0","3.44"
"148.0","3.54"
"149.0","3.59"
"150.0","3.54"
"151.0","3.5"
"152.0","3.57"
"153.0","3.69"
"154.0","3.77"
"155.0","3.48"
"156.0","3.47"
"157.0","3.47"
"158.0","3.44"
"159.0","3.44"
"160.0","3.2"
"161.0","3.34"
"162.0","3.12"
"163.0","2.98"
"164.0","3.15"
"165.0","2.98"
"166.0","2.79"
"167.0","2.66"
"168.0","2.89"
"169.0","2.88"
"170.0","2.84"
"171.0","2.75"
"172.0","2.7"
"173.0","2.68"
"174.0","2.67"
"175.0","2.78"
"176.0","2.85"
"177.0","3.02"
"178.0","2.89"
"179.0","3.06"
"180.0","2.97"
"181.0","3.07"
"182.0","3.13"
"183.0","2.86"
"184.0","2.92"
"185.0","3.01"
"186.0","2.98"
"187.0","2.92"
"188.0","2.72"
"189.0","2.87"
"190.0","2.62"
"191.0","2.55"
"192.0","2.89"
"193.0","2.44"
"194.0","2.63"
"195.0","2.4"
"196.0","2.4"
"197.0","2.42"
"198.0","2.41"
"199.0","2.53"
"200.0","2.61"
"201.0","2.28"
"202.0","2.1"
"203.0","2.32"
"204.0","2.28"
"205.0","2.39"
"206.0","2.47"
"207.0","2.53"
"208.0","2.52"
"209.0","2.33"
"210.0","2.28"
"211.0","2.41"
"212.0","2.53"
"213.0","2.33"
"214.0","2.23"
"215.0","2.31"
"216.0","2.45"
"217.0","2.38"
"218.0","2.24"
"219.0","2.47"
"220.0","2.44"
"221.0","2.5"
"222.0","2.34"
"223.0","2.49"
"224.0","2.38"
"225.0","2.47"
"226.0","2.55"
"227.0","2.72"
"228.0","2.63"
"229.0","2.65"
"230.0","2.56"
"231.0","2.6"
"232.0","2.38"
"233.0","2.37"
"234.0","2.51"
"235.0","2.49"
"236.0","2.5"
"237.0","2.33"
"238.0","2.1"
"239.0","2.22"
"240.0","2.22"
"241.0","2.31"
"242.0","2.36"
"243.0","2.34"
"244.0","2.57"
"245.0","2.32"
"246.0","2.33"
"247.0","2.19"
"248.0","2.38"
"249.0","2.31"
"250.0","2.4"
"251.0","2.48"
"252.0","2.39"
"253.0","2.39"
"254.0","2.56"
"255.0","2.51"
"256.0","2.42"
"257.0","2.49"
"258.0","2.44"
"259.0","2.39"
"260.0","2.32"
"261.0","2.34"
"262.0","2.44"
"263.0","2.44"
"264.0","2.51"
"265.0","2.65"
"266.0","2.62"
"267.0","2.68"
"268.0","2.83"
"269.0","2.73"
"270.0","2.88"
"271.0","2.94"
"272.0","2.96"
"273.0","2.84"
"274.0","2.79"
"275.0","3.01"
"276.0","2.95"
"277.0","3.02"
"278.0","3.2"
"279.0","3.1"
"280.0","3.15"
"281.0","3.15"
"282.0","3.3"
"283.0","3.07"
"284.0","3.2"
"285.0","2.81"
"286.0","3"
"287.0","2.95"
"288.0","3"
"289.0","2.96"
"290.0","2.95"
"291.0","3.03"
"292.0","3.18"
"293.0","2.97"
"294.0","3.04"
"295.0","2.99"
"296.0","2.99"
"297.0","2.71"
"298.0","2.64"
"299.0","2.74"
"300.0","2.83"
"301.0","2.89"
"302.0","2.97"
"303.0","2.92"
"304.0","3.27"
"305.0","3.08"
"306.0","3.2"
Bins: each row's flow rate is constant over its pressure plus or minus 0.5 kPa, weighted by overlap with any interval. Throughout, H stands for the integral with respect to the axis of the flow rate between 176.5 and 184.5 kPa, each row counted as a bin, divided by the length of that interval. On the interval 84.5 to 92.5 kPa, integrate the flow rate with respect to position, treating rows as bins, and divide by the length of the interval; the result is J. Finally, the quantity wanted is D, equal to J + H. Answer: 6.2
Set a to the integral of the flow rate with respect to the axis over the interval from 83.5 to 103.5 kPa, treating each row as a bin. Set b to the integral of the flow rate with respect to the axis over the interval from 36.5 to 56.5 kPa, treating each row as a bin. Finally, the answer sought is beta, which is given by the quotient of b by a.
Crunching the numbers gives 0.90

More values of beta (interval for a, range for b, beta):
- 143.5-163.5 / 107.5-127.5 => 0.93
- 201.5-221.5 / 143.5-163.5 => 1.45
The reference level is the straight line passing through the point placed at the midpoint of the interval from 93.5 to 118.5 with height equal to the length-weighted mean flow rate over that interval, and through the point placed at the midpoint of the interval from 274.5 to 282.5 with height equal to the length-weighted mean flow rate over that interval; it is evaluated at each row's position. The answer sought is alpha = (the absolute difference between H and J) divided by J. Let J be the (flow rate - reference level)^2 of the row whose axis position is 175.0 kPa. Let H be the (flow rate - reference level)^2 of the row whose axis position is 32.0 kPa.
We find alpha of 0.1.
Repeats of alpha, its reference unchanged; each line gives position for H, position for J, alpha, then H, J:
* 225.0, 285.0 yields 4.2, 0.5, 0.09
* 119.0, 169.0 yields 1.0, 0.0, 0.09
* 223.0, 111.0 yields 28.4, 0.4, 0.01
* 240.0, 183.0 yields 7.5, 0.8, 0.10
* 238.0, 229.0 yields 3.4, 1.1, 0.24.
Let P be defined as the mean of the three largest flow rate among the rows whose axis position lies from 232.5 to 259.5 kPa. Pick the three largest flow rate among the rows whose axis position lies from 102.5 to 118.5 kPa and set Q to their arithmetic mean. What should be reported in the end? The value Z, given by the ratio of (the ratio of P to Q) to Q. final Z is 0.21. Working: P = 2.55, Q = 3.47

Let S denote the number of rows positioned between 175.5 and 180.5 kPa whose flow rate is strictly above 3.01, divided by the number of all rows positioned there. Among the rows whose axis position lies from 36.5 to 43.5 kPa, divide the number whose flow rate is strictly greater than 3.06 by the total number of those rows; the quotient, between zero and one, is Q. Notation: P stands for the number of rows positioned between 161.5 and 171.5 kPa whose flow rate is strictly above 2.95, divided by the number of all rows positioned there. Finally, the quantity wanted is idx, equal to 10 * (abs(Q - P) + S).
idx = 6.6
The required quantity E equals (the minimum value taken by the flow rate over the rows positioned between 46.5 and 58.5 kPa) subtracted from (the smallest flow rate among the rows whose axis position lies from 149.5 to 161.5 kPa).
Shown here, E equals 0.5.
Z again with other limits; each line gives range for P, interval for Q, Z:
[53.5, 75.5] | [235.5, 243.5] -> 0.53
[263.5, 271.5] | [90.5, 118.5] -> 0.24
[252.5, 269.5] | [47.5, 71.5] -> 0.30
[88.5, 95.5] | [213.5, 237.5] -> 0.46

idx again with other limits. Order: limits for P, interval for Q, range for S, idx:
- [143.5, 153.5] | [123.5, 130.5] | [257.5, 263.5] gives 0.0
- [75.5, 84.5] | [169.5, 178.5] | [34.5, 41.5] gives 9.2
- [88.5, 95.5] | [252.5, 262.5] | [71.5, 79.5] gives 12.5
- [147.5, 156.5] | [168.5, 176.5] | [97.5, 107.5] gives 19.0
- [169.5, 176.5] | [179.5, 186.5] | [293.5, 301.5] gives 4.1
